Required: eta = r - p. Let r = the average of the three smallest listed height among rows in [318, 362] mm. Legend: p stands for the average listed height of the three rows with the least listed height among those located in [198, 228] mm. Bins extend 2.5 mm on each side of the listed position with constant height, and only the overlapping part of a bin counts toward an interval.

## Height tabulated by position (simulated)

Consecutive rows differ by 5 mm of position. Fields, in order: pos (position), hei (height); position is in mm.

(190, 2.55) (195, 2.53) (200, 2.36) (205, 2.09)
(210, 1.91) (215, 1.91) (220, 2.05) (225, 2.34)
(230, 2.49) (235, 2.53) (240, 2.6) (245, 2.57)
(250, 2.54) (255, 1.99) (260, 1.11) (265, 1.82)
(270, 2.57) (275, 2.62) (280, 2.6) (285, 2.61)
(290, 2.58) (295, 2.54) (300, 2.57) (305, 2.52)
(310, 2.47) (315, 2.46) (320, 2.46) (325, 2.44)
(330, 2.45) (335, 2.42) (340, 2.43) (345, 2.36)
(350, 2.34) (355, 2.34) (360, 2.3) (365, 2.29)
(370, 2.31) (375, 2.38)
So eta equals 0.4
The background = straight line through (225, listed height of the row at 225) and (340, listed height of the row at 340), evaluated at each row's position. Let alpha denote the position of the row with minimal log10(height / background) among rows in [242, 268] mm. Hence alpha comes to 260 mm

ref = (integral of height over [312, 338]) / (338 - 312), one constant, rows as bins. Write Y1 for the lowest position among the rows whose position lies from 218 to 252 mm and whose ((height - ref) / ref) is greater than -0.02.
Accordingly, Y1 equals 230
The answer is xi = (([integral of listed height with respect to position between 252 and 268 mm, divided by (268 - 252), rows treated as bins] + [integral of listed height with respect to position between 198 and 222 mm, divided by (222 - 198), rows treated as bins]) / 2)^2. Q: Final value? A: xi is 3.5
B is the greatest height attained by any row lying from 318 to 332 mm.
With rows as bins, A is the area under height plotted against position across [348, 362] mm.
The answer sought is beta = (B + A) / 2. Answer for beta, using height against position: 17.5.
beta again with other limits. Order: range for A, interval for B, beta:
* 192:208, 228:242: 19.9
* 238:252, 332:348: 19.2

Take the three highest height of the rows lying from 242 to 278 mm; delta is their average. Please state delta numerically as 2.59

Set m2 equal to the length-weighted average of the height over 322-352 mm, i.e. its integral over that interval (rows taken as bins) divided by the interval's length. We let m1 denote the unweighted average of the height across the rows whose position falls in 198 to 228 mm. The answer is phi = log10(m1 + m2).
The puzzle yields 0.655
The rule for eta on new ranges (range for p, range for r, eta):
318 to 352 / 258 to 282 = -0.5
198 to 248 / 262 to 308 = 0.3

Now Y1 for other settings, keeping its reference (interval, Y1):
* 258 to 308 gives 270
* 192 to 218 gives 195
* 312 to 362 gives 315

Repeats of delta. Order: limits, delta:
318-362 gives 2.45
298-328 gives 2.52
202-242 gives 2.54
